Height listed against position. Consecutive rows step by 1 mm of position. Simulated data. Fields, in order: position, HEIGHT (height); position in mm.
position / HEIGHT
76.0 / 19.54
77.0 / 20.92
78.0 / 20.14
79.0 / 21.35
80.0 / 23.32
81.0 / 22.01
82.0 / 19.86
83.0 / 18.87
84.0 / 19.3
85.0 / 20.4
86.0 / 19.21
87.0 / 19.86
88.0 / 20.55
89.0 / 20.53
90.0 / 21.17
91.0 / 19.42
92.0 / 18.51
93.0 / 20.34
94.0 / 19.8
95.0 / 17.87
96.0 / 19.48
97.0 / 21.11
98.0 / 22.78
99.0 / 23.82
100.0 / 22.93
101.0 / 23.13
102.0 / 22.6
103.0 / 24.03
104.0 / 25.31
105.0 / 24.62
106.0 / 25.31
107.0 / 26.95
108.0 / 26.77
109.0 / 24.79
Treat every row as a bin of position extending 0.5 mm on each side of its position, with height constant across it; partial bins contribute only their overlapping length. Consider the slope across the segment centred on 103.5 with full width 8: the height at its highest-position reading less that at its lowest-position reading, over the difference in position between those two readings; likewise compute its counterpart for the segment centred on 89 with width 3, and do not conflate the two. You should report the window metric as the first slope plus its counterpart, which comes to 0.9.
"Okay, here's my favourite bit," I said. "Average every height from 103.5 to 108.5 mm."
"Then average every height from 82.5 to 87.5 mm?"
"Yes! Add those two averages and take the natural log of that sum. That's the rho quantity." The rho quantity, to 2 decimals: 3.81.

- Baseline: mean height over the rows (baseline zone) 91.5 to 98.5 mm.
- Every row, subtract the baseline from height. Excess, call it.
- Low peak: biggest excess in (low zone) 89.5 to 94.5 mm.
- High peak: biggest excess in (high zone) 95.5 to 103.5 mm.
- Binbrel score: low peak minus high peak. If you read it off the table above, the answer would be -3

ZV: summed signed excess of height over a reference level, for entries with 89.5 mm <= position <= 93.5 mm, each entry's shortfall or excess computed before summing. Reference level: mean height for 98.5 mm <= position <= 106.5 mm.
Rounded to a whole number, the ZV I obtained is -16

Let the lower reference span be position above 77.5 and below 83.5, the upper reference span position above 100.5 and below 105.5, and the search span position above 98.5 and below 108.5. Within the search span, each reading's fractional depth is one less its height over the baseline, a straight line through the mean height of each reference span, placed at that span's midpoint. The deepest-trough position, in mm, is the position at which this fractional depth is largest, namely 102.0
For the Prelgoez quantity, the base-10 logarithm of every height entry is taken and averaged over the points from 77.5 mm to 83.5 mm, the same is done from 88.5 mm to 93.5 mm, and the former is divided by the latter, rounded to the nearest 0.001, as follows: 1.015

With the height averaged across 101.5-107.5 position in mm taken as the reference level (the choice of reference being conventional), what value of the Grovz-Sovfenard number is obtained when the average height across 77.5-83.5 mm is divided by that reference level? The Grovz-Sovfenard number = 0.84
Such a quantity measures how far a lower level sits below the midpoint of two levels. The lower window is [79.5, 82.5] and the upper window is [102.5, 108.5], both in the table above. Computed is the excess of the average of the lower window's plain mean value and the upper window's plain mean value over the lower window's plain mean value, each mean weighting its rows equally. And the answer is 1.9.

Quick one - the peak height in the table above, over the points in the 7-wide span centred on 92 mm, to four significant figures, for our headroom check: 21.17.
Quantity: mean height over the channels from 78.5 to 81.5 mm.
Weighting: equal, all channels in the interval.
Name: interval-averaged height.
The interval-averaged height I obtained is 22.2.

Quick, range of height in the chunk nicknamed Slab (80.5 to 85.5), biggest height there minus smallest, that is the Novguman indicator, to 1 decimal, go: 3.1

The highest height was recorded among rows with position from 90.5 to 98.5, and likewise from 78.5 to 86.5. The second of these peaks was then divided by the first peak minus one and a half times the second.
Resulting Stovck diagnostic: -1.9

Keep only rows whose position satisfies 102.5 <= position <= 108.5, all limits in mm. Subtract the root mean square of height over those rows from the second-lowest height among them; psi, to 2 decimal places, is -0.90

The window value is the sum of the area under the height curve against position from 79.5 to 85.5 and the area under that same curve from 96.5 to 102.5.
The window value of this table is 260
